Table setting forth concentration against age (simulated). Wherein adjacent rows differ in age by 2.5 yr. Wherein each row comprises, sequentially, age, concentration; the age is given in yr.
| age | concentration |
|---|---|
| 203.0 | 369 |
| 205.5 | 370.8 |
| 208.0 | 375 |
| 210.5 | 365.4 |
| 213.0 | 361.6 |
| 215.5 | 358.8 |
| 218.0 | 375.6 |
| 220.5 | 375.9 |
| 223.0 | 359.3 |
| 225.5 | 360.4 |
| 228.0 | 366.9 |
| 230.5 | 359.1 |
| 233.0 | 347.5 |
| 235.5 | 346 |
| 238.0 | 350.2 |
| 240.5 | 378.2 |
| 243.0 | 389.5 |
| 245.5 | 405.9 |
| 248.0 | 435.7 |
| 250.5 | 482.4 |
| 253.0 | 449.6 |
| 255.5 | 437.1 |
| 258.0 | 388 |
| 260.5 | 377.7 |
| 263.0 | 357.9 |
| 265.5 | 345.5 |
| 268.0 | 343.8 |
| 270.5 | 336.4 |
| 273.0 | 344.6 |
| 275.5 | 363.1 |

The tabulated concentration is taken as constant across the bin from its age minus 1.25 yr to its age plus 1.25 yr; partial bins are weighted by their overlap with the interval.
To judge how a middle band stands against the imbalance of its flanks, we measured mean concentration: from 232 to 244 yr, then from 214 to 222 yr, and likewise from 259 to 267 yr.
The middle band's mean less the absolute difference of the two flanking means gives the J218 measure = 353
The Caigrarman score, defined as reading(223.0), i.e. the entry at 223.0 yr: 359.3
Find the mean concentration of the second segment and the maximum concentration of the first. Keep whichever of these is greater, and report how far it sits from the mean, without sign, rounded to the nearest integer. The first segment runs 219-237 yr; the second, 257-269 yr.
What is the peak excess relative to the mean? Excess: 13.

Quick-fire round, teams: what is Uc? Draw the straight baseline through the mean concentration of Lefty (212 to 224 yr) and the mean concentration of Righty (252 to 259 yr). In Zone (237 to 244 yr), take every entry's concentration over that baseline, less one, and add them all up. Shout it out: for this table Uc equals -0.22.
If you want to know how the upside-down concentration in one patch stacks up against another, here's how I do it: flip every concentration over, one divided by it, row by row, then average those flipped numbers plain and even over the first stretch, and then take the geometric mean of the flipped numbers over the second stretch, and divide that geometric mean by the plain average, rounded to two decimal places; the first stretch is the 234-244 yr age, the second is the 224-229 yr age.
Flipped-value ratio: 1.00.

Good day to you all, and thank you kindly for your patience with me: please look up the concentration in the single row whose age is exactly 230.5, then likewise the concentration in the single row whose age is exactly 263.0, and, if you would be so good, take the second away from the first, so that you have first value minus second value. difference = 1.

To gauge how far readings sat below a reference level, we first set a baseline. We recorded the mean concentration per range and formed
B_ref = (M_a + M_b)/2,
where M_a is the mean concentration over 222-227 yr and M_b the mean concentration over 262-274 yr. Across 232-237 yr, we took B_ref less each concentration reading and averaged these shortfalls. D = 6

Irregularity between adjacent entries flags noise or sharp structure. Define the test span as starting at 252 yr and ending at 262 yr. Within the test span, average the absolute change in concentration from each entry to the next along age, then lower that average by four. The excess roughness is 20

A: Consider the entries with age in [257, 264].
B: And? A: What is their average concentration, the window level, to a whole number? 375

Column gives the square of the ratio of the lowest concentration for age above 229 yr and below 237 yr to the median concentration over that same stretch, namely 0.99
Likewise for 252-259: 0.79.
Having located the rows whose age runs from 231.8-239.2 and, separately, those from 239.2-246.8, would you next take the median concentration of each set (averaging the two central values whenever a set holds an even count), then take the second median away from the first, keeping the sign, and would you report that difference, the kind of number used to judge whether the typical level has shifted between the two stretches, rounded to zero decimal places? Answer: -42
